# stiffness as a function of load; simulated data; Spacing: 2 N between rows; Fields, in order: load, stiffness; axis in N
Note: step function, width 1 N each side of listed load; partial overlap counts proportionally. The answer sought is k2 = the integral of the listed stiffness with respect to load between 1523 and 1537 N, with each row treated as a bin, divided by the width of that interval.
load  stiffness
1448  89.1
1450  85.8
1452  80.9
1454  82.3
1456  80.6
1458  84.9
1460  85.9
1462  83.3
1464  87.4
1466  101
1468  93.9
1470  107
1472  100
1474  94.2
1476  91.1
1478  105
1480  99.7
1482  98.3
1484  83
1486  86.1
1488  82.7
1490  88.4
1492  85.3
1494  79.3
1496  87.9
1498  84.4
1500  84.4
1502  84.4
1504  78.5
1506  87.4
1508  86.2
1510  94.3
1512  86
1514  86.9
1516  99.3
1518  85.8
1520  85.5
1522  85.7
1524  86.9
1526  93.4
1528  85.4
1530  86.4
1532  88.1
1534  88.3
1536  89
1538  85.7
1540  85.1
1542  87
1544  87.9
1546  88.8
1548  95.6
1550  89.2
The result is 88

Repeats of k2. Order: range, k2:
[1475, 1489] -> 92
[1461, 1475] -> 95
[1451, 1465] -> 84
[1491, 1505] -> 83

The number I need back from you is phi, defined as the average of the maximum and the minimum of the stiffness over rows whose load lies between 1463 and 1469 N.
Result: 94.2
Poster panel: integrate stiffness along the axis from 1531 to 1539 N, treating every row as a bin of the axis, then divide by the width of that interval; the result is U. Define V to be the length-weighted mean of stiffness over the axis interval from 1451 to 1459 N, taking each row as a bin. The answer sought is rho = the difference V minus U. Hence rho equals -5.6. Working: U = 88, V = 82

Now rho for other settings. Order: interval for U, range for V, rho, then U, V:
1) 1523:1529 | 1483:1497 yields -3.9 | 89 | 85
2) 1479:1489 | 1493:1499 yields -6.1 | 90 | 84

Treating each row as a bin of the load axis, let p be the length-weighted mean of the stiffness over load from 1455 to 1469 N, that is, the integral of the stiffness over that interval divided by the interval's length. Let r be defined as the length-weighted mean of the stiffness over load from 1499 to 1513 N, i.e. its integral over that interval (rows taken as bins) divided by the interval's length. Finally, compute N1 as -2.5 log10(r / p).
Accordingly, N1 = 0.03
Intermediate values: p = 88.1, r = 85.9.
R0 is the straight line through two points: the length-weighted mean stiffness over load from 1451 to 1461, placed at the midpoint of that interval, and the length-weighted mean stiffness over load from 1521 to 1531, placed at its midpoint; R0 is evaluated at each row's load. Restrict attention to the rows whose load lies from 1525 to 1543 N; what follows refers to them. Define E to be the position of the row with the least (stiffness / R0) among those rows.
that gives 1540 N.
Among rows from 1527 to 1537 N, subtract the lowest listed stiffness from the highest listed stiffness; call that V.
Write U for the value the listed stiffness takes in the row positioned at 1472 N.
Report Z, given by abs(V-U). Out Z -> 96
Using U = 100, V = 4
